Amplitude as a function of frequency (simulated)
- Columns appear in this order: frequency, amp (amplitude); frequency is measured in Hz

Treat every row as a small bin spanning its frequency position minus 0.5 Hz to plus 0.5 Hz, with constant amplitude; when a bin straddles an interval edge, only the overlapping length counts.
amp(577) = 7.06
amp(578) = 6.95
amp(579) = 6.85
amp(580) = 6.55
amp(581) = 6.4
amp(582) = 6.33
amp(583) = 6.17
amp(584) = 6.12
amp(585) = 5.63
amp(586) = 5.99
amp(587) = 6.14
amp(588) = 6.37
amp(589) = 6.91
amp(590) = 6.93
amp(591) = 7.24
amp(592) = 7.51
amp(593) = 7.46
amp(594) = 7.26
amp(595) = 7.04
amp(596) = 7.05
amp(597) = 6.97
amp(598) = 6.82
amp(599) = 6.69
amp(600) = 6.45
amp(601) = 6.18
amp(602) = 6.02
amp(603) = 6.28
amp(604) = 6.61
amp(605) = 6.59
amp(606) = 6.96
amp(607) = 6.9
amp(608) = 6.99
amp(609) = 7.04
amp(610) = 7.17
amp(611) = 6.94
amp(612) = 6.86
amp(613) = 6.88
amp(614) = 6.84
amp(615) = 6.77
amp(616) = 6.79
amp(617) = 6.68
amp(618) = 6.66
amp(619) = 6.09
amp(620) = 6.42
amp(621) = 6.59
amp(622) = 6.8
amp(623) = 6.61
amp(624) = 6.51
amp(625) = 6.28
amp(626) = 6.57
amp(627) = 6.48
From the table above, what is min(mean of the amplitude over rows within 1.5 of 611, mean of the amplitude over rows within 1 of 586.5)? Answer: 6.1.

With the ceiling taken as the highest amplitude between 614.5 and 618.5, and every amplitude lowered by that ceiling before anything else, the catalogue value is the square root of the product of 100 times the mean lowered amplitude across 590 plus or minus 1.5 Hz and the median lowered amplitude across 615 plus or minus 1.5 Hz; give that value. 0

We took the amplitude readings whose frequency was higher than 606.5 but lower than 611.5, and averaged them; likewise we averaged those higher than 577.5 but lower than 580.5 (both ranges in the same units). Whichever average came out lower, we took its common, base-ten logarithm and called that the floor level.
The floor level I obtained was 0.831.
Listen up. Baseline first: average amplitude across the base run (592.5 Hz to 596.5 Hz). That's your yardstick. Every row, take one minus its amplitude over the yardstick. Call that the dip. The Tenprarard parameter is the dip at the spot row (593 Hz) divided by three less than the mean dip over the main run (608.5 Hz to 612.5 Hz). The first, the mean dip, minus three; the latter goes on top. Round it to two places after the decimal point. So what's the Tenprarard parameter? 0.01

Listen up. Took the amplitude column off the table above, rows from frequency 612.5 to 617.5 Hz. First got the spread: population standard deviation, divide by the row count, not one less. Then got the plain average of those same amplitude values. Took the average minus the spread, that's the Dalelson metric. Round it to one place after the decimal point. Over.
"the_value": 6.7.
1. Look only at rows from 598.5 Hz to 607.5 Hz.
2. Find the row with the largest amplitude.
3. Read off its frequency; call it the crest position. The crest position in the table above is 606 Hz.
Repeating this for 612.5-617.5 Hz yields 613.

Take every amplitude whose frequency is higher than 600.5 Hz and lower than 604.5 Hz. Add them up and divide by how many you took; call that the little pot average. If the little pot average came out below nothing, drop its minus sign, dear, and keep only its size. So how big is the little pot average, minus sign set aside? 6.27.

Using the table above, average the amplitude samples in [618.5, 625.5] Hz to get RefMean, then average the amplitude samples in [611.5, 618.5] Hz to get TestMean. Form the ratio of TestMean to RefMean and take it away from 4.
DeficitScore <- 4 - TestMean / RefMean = 2.95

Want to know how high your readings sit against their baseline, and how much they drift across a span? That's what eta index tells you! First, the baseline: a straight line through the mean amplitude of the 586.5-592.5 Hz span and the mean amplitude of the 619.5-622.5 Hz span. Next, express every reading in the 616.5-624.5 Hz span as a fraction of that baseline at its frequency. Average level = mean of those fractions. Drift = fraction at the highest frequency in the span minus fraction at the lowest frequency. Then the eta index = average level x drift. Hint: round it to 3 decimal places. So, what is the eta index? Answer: -0.017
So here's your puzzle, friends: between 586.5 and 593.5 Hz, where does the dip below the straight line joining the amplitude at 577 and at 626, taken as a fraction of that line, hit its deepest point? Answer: 587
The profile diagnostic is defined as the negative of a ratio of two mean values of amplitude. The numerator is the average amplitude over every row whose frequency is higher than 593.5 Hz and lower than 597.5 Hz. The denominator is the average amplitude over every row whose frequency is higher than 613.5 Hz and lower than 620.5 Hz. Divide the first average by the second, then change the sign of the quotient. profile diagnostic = -1.07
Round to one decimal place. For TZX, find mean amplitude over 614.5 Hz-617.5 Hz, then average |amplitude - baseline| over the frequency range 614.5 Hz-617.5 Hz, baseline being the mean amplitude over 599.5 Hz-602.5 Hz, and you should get 0.5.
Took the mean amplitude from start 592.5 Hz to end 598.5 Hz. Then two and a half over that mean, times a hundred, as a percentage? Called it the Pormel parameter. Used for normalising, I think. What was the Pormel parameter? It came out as 35.2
